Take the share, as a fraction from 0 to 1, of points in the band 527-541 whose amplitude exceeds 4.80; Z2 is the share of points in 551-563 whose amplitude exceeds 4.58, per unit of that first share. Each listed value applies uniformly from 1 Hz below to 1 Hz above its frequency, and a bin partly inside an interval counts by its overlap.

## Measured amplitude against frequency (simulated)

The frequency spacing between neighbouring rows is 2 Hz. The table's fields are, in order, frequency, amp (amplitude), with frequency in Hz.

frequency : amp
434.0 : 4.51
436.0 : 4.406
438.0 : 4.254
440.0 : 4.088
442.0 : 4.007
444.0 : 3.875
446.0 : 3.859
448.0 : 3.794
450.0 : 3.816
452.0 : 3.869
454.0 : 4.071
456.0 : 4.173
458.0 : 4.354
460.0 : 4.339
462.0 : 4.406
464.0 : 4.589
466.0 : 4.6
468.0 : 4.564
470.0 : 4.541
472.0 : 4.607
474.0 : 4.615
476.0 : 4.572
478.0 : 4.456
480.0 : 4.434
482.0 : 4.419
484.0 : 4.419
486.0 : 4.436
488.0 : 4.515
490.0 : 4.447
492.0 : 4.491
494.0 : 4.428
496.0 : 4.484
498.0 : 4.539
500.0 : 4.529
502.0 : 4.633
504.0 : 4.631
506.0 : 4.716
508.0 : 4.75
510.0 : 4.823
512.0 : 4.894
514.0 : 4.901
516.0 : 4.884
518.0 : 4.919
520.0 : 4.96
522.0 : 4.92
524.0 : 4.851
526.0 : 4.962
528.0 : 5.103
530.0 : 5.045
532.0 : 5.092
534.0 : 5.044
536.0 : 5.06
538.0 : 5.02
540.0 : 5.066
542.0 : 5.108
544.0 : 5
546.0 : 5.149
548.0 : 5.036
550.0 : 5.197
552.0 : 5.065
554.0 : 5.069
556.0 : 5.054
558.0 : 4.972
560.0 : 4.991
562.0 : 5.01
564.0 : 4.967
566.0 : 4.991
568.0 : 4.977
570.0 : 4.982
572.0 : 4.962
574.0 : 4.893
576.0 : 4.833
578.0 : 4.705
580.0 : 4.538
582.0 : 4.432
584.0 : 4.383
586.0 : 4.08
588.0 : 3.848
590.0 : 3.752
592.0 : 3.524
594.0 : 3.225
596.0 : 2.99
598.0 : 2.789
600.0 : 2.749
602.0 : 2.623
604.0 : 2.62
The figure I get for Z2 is 1.0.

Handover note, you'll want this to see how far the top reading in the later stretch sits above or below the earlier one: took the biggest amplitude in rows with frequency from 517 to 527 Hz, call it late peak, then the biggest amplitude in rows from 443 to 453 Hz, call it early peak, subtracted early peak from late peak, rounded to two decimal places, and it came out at 1.09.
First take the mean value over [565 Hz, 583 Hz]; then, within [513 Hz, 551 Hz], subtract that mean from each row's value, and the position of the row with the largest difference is 550.0 Hz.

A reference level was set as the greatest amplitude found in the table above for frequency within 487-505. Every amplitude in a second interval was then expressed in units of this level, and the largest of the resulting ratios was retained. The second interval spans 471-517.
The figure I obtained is 1.06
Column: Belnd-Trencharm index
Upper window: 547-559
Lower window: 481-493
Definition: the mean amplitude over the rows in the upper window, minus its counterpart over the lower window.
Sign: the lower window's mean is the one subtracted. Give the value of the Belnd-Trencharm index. 0.6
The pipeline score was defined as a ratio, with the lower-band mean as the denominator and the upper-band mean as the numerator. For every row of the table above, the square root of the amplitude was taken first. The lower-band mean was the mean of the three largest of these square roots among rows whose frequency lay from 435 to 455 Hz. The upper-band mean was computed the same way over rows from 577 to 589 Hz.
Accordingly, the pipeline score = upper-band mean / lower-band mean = 1.04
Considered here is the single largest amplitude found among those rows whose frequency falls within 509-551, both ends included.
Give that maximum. 5.197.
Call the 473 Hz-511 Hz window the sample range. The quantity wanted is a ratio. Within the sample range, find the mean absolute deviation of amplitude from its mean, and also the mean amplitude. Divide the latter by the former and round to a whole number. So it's 46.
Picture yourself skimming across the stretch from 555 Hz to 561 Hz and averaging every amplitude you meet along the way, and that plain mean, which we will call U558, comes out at 5.01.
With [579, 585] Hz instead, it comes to 4.45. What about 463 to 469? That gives 4.58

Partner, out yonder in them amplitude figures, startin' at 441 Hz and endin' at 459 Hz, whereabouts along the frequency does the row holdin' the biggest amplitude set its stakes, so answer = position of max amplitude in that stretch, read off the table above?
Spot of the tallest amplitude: 458.0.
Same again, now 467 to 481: 474.0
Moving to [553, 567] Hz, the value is 554.0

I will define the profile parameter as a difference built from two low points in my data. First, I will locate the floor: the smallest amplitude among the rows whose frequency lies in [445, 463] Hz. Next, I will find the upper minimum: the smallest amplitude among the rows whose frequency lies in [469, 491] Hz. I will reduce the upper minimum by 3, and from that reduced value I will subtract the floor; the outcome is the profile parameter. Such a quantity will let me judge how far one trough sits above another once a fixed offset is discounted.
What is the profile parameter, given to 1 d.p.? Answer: -2.4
